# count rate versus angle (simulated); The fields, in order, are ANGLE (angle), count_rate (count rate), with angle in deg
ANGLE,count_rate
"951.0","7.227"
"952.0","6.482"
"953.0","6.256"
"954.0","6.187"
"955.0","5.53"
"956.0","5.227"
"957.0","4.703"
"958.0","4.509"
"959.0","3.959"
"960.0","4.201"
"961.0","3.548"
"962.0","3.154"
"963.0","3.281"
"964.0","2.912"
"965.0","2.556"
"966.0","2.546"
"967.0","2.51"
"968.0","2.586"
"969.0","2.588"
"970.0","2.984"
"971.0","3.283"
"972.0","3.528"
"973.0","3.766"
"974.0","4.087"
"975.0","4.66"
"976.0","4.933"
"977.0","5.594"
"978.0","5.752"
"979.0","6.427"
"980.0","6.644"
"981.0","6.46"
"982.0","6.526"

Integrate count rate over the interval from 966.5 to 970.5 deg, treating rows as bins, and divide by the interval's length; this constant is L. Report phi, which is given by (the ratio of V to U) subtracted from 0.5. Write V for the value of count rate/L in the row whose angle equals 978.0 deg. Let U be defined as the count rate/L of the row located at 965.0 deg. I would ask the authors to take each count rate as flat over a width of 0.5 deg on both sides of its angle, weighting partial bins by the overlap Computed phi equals -1.75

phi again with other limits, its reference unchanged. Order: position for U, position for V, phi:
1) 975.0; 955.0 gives -0.69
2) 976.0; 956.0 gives -0.56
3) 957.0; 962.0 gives -0.17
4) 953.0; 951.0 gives -0.66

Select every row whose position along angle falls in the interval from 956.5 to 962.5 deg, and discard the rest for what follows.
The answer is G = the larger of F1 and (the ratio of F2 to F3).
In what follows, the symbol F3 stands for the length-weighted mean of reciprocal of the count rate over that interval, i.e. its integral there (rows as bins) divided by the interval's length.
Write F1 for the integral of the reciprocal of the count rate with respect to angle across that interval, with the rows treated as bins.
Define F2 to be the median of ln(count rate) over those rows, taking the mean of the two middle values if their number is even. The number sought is 6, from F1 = 1.52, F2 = 1.4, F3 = 0.25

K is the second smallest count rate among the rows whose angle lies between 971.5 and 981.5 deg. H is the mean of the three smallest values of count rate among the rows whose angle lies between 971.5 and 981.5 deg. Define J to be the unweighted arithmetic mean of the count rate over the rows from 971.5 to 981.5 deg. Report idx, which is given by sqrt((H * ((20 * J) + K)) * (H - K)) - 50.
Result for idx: -46.6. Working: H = 3.8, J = 5.2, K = 3.766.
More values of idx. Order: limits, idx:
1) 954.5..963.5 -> -46.3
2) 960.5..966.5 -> -45.6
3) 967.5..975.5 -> -45.0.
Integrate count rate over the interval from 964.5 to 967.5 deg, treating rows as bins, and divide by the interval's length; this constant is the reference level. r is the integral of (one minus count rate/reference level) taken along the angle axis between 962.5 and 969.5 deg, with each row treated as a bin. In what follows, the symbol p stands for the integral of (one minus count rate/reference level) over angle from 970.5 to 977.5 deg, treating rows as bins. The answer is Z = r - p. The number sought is 4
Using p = -4.8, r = 0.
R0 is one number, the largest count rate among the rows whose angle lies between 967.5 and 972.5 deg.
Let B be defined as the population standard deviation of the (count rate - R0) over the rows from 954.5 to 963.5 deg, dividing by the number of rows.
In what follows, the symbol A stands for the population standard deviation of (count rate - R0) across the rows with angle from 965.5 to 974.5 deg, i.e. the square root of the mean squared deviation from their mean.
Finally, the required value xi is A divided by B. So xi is 0.71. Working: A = 0.56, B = 0.79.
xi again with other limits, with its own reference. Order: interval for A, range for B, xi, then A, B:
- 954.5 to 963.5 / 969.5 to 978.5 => 0.84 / 0.79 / 0.94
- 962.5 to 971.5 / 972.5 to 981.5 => 0.30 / 0.30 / 1.00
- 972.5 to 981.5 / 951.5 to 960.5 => 1.13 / 1.00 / 0.89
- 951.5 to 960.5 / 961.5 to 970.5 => 3.18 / 0.89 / 0.28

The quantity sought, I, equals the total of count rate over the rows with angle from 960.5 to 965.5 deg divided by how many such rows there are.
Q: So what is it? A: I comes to 3.1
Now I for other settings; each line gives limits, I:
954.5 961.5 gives 4.5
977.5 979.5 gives 6.1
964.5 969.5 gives 2.6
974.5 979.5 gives 5.5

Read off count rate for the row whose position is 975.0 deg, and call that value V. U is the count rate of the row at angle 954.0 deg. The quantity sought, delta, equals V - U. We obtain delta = -2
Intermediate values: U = 6.187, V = 4.66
